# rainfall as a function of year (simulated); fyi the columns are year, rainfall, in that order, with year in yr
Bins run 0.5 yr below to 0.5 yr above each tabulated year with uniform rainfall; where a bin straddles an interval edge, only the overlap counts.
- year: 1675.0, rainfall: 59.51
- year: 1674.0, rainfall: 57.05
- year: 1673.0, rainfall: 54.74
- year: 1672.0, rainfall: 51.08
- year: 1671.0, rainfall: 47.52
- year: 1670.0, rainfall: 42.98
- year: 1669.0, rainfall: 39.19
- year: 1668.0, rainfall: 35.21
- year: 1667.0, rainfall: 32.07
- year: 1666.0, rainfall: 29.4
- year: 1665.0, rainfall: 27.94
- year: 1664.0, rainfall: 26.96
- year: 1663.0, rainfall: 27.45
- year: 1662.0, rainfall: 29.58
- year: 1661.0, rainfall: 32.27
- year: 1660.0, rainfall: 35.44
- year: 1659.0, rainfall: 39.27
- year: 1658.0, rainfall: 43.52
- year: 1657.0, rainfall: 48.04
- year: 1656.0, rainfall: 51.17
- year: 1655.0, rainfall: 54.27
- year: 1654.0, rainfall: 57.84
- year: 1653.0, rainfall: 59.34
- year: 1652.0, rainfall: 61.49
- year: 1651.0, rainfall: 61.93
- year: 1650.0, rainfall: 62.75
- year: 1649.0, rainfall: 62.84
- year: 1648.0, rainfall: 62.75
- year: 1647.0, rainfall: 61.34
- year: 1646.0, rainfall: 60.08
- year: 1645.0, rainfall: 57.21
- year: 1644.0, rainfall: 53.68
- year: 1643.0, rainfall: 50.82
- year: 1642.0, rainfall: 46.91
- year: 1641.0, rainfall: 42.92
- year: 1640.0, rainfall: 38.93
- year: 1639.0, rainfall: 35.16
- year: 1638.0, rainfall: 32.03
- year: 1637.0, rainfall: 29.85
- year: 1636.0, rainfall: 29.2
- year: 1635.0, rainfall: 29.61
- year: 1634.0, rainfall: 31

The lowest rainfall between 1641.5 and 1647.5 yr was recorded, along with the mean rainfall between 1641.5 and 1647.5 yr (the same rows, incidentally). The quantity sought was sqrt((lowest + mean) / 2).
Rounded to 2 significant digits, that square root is 7.1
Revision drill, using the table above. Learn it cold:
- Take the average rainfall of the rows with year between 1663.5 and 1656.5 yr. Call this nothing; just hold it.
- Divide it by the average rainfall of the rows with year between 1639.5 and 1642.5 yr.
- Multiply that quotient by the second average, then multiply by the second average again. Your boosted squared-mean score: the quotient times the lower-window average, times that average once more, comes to 1567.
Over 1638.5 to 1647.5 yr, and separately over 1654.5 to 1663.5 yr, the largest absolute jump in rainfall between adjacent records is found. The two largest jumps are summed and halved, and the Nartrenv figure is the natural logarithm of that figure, 1.45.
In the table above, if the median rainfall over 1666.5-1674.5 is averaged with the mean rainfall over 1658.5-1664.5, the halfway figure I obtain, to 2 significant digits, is 39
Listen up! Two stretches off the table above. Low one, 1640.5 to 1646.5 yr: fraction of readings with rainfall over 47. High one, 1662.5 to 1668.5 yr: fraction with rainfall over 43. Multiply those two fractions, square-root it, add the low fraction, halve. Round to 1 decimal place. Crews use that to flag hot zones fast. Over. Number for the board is 0.3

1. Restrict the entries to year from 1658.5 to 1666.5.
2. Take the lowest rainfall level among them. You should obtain 26.96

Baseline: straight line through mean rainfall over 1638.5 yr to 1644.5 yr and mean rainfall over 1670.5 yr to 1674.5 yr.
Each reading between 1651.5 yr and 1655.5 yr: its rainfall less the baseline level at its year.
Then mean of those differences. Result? 10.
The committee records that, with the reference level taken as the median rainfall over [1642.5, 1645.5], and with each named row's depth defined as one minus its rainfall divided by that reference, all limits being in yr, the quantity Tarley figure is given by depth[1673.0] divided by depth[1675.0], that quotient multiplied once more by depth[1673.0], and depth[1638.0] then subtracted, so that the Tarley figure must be -0.4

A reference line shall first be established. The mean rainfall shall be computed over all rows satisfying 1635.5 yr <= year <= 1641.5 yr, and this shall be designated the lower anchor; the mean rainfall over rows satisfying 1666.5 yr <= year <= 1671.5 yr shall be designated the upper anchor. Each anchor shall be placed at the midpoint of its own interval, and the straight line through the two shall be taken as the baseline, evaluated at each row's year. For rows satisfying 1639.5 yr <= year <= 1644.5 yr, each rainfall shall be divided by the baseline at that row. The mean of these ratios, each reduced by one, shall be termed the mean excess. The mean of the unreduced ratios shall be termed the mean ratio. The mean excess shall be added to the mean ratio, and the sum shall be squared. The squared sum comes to 3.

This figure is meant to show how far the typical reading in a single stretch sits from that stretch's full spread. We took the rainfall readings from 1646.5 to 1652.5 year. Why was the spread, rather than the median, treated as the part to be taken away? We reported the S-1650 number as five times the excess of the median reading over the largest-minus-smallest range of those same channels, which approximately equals 304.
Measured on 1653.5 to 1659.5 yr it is 155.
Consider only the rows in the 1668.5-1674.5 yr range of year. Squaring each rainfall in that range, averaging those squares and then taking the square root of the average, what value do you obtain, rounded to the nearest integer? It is 49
